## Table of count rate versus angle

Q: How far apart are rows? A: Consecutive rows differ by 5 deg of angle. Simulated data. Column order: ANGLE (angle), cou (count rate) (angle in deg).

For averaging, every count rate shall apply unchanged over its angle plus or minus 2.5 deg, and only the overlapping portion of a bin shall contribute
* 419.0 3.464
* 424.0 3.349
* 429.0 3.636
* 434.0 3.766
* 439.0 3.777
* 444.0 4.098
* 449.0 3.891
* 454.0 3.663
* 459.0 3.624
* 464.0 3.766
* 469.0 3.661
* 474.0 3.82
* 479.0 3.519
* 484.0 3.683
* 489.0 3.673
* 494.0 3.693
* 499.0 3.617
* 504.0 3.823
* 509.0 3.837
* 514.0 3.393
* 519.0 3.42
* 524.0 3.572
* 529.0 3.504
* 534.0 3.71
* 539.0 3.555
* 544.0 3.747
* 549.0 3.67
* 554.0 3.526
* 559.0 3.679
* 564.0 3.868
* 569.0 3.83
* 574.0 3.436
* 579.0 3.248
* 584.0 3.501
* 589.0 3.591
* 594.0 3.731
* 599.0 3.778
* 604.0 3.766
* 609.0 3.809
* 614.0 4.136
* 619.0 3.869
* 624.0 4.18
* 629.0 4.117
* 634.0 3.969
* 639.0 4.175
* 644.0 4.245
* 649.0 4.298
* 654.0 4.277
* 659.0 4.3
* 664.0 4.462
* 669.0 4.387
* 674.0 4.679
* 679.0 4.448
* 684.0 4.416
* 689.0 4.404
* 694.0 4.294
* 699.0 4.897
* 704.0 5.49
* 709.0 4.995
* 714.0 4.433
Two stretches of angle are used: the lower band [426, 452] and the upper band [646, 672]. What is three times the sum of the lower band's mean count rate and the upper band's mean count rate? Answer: 24.5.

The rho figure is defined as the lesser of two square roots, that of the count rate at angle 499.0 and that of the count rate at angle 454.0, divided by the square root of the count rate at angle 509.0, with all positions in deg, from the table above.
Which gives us 0.971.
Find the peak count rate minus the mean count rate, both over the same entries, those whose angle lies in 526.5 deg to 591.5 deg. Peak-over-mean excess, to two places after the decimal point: 0.26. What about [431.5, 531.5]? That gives 0.41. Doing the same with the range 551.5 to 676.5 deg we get 0.72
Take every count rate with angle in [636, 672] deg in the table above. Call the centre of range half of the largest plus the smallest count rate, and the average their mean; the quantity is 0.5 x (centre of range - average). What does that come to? 0.006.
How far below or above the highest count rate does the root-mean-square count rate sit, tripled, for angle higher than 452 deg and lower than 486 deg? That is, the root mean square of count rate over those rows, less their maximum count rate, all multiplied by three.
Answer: -0.43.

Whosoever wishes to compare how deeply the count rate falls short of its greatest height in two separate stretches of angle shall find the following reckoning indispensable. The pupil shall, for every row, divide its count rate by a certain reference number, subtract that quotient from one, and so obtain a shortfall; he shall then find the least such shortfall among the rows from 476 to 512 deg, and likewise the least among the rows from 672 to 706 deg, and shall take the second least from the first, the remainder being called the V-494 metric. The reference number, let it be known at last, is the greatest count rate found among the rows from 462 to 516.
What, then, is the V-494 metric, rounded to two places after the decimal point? 0.43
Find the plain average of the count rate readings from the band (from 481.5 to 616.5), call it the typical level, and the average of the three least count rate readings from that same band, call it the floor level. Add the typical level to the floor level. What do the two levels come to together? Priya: 7.0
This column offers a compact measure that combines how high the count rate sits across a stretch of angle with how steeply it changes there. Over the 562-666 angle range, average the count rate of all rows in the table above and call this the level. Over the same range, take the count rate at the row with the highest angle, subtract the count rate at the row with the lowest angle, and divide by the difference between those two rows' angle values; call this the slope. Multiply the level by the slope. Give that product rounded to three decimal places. 0.023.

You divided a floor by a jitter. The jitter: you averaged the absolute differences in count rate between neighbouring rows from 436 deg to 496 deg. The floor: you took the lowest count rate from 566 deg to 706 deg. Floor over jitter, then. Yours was 21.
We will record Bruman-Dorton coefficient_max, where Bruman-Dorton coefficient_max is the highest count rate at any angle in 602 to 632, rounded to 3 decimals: 4.180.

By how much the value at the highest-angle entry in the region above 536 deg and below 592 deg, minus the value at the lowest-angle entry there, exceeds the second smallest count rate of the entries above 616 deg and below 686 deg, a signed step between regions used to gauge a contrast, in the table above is -3.9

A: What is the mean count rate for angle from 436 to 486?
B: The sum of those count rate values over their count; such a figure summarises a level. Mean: 3.75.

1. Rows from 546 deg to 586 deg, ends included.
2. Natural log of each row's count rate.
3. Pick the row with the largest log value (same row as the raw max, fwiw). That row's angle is 564.0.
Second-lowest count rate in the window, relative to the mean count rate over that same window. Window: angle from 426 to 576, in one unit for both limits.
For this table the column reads 0.929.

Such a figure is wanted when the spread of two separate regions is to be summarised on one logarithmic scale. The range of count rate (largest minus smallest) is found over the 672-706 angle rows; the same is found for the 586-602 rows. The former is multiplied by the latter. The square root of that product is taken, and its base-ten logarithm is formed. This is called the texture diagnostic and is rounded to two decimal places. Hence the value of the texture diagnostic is -0.33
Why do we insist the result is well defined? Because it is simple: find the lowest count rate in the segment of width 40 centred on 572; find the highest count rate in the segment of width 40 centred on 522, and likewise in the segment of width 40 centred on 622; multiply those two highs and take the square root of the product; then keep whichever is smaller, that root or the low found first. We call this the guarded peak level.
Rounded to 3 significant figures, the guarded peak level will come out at 3.25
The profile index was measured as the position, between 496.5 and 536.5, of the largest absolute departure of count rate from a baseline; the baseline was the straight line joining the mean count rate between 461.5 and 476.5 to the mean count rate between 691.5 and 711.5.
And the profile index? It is 514.0 deg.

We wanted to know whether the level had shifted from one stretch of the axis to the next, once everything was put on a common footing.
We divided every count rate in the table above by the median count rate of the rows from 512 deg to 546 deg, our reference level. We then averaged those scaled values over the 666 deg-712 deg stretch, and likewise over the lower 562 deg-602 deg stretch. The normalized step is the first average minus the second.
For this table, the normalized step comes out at 0.29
